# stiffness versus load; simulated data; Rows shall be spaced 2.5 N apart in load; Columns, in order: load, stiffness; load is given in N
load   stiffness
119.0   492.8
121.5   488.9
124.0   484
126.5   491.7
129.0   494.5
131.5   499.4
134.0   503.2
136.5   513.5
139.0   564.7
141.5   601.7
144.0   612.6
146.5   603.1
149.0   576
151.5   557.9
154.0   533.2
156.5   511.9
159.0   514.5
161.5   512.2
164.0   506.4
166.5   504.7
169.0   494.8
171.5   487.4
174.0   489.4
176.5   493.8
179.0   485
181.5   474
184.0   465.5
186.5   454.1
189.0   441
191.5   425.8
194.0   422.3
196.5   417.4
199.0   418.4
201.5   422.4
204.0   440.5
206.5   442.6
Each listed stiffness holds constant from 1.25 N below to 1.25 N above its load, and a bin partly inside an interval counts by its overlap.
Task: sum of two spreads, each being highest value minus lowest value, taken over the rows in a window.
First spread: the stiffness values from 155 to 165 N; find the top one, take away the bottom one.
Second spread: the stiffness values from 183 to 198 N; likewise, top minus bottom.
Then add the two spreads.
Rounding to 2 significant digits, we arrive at 56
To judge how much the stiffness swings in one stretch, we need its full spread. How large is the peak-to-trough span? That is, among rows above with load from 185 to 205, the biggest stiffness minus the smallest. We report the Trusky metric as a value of 37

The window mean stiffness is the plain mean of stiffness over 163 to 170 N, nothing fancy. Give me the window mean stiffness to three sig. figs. 502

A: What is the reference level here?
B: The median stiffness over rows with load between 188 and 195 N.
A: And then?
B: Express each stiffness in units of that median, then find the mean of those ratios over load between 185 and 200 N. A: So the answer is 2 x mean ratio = 2.02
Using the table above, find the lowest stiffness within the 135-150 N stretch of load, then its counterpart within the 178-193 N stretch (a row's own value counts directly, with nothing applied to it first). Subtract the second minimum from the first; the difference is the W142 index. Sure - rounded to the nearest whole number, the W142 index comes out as 88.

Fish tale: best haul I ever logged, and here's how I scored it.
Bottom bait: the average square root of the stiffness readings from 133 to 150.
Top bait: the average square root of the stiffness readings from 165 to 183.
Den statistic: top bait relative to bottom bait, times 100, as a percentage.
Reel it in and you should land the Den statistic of 92.9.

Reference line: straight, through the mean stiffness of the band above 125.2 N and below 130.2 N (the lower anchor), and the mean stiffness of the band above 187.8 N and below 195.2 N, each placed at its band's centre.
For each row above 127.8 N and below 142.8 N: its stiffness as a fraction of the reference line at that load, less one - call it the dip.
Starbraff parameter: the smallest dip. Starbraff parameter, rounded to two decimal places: 0.01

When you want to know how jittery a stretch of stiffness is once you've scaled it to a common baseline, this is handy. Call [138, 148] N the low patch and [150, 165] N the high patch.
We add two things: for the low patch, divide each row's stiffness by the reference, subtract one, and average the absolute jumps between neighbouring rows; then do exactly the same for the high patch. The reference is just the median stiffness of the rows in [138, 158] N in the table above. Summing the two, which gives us 0.053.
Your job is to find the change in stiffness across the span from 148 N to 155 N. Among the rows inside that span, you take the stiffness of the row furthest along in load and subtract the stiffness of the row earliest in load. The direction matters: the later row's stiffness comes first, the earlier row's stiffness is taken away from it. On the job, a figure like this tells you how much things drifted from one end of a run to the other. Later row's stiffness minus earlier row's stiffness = -43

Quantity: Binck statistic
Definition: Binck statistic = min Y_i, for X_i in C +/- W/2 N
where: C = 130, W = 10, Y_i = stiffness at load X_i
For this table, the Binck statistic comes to 491.7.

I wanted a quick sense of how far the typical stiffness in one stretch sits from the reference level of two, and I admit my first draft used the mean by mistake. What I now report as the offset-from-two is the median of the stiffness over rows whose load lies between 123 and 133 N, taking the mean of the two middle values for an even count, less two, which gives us 491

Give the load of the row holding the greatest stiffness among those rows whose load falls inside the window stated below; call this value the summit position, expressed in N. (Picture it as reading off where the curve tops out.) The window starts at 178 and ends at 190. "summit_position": 179.0 N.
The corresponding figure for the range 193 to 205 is 204.0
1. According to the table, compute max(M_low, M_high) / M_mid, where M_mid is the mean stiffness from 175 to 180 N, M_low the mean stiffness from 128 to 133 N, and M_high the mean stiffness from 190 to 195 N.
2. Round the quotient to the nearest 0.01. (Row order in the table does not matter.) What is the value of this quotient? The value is 1.02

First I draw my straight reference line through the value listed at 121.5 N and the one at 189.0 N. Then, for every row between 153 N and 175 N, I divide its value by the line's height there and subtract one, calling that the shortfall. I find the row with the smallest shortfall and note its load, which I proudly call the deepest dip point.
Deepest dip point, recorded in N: 171.5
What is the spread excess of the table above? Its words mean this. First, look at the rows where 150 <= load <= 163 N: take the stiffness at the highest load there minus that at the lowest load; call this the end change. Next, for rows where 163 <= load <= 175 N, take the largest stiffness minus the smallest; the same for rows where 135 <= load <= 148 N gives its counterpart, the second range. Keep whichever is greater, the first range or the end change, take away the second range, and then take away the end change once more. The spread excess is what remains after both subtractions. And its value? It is -34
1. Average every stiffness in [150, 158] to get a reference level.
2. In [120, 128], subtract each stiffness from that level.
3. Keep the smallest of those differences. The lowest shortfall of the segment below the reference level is 43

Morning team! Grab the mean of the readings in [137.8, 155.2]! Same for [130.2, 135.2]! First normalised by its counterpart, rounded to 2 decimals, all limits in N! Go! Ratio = 1.15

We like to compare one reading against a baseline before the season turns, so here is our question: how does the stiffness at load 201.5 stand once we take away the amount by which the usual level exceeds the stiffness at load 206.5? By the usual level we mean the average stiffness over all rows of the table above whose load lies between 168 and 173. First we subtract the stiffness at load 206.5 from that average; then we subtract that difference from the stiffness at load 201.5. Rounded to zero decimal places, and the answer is 374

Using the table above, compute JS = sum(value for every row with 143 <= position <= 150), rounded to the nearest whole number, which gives 1792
